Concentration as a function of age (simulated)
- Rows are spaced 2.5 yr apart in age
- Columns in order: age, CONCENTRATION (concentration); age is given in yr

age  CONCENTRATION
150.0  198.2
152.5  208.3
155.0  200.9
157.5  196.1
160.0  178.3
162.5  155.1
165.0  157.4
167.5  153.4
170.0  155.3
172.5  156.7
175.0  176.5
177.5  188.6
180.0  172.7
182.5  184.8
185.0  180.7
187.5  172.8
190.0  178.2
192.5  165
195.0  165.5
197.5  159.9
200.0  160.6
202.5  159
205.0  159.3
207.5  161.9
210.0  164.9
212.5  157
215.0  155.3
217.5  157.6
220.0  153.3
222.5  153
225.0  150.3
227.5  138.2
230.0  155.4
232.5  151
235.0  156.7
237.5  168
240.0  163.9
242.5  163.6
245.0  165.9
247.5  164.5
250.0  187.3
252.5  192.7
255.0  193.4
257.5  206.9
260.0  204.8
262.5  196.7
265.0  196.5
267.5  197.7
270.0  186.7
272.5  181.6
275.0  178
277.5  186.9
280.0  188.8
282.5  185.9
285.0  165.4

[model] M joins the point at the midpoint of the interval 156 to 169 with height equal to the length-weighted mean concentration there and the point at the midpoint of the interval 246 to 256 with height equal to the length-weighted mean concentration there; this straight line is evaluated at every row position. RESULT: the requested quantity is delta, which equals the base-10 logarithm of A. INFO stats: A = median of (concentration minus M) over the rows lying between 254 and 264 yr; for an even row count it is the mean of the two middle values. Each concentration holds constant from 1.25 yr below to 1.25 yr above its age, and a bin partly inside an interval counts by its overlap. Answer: 1.18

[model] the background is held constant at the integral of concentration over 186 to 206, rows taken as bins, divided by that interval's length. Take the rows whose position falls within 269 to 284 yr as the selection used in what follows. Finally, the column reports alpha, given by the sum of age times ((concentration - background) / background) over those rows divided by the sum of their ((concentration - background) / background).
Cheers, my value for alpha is 276.5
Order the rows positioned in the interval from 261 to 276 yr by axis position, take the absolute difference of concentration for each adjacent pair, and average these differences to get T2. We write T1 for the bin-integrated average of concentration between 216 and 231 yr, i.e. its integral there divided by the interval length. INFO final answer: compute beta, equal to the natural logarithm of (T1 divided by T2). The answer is 3.6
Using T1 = 151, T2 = 4.2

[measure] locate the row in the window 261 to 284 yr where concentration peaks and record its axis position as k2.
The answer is 267.5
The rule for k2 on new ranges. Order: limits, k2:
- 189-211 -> 190.0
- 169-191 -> 177.5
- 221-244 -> 237.5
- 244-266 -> 257.5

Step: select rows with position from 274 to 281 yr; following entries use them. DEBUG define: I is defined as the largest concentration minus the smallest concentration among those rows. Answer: 10.8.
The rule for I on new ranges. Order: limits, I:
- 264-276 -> 19.7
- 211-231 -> 19.4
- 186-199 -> 18.3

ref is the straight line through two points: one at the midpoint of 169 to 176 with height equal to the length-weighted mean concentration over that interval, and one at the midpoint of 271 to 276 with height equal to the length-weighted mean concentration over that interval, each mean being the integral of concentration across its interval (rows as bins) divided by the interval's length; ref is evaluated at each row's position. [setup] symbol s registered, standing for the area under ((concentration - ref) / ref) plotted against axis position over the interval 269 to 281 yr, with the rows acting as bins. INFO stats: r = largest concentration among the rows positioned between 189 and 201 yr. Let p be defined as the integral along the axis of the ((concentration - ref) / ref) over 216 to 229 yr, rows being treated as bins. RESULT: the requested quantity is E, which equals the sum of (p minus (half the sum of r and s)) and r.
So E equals 87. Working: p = -1.6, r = 178.2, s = 0.3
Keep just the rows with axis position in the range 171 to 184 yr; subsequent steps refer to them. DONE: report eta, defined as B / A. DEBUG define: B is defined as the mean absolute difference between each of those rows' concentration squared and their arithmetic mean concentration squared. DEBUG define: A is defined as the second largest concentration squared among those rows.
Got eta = 0.09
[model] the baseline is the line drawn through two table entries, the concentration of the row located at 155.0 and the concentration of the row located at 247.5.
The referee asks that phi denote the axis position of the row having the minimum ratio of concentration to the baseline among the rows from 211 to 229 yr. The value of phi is 227.5 yr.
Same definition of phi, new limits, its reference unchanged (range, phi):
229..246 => 232.5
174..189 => 180.0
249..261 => 250.0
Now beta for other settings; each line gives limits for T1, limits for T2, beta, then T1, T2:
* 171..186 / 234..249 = 3.8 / 176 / 3.9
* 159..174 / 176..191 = 2.9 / 159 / 9.1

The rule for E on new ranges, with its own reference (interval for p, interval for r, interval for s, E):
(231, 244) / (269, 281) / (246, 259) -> 93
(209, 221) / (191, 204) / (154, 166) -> 81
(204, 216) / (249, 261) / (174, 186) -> 102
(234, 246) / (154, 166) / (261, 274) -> 99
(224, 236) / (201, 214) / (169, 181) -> 81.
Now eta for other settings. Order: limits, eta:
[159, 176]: 0.10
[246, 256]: 0.10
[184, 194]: 0.06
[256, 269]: 0.04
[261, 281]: 0.06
